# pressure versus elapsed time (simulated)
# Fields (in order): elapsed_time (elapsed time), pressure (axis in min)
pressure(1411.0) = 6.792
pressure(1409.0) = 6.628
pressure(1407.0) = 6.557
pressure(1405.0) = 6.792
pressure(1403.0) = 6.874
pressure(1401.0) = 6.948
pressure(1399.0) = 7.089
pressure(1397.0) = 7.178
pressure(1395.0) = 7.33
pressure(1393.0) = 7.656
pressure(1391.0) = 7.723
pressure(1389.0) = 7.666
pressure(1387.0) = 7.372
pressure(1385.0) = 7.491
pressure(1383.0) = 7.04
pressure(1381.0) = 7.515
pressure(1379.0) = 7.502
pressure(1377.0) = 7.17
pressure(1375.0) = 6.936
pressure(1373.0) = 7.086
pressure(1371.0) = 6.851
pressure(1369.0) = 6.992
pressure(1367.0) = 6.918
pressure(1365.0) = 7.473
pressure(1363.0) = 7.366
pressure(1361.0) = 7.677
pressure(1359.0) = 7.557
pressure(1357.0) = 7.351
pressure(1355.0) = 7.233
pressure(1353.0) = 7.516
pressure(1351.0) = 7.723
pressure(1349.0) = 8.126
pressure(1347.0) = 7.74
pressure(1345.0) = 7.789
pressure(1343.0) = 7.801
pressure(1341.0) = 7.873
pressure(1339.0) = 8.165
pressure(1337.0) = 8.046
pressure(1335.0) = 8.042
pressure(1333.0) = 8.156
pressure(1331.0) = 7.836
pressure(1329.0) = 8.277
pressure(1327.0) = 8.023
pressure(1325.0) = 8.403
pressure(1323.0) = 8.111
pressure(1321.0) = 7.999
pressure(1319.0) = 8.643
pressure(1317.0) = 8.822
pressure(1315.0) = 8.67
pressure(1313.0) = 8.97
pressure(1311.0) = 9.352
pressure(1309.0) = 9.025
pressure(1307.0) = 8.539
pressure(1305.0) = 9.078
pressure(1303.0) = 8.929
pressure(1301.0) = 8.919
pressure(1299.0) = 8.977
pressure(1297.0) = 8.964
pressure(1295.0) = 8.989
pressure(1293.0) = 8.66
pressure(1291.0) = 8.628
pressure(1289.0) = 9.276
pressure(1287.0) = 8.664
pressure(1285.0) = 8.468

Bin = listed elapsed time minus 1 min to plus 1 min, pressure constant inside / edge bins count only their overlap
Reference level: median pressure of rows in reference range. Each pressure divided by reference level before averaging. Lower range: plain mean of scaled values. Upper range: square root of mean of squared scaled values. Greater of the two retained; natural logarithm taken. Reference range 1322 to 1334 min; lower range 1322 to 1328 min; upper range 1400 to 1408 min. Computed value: 0.006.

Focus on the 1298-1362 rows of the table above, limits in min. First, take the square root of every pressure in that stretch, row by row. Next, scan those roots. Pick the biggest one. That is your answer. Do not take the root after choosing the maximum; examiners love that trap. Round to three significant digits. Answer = 3.06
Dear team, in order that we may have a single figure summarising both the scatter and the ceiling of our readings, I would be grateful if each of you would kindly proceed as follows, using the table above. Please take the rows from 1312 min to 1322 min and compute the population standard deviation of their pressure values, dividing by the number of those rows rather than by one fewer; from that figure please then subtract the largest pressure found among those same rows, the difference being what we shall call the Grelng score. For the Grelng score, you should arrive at -8.64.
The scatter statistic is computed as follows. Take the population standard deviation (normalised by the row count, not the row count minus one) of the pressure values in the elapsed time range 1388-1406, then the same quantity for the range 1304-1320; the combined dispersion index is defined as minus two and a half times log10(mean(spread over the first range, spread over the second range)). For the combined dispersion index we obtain 1.3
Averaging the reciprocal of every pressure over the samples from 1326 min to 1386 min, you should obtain 0.132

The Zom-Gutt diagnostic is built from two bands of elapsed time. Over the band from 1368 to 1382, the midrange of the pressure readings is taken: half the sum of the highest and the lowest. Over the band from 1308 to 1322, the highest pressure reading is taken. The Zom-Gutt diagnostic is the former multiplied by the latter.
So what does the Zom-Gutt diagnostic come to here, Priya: 67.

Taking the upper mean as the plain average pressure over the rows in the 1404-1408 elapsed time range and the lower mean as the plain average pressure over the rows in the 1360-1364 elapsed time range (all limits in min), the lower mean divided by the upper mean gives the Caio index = 1.13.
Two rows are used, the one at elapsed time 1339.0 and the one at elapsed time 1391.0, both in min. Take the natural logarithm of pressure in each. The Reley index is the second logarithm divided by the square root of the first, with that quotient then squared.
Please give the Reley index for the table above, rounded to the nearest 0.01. 1.99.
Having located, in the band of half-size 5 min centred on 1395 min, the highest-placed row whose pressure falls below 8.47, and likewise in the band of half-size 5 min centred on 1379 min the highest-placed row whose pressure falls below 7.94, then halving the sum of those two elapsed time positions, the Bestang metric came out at 1391 min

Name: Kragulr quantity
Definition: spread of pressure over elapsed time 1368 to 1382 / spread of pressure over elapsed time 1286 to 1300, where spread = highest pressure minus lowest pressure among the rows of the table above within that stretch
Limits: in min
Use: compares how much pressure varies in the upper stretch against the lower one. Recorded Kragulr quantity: 1.0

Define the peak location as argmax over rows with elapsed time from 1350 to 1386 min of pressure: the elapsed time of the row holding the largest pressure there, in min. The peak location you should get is 1351.0 min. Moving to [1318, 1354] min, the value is 1319.0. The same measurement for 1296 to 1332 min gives 1311.0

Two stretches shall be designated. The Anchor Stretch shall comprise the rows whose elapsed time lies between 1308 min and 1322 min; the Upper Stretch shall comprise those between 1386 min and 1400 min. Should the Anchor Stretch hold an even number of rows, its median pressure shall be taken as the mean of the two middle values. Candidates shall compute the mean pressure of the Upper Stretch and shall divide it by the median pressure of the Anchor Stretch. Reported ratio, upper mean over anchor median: 0.84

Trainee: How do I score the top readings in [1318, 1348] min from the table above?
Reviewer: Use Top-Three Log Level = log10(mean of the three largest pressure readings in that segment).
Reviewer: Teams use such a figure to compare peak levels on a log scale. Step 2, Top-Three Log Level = 0.926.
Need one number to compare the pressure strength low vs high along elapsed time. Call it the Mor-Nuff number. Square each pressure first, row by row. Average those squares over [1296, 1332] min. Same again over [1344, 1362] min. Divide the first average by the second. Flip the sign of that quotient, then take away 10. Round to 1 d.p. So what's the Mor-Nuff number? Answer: -11.3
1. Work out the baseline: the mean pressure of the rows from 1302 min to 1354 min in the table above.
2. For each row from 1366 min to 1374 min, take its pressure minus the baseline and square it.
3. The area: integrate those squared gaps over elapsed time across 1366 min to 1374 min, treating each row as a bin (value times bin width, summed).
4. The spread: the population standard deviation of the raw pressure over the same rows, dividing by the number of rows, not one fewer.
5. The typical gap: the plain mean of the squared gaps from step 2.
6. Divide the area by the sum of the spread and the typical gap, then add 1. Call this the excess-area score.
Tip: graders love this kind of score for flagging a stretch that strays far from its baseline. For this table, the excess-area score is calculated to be 8.6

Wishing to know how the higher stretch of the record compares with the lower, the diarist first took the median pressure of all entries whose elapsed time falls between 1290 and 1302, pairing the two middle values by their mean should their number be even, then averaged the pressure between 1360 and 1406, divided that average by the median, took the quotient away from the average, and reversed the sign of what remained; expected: -6.44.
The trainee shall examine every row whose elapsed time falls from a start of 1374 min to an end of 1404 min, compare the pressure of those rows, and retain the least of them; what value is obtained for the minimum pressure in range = 6.874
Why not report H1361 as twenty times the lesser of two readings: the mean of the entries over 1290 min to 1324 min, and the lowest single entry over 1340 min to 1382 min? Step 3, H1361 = 137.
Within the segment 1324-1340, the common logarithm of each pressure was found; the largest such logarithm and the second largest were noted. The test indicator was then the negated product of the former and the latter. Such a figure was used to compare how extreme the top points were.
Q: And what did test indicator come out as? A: -0.849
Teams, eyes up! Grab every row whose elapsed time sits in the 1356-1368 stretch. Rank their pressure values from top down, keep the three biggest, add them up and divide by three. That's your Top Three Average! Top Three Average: 7.6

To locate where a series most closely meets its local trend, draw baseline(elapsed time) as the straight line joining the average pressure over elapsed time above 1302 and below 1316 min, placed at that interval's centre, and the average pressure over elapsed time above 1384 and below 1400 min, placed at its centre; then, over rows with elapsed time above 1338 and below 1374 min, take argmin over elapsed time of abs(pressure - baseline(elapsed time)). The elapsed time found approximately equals 1349.0 min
